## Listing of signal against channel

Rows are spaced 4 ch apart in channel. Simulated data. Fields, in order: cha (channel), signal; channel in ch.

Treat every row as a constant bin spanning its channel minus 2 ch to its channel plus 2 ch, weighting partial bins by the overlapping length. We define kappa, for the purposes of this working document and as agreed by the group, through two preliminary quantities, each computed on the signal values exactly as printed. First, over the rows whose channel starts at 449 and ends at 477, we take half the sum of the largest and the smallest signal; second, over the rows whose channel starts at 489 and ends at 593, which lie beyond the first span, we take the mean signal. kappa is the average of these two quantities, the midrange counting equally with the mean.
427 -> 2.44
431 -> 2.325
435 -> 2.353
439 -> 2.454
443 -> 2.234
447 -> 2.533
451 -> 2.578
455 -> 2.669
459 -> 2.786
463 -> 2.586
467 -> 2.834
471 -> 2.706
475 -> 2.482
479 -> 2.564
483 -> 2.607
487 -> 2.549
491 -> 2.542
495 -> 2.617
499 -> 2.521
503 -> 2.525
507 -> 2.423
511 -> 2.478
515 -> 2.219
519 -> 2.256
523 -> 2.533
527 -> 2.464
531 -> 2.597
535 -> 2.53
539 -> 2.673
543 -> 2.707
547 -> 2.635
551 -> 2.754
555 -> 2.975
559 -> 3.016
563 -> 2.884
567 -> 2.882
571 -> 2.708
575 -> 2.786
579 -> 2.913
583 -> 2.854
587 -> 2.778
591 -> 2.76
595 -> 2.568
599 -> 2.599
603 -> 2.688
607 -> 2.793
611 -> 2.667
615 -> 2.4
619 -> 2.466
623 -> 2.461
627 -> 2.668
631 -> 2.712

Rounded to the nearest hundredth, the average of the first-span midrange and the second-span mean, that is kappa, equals 2.66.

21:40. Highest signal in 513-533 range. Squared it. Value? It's 6.7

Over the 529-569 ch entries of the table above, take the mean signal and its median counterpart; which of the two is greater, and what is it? 2.77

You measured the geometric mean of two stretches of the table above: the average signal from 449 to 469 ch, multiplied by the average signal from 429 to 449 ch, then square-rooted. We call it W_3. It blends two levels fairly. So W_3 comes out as 2.53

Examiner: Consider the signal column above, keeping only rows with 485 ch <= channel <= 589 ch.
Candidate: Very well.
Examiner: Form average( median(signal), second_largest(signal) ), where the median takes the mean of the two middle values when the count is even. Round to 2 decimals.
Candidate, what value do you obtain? 2.80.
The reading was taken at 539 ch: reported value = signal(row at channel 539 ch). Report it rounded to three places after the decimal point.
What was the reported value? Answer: 2.673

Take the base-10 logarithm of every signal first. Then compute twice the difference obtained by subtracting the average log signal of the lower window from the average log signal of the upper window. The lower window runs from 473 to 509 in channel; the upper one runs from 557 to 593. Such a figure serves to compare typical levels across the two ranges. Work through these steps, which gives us 0.10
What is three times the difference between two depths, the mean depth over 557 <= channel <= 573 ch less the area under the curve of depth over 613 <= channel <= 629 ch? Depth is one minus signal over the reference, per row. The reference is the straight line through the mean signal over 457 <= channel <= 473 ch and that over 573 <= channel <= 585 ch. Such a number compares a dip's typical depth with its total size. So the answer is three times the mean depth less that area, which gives -6.63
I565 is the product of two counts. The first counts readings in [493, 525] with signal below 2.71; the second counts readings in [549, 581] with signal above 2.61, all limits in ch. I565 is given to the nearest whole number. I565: 64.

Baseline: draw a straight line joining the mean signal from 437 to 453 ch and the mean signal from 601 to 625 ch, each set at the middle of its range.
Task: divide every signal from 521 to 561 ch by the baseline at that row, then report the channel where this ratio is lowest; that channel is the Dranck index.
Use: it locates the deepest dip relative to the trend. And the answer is 527 ch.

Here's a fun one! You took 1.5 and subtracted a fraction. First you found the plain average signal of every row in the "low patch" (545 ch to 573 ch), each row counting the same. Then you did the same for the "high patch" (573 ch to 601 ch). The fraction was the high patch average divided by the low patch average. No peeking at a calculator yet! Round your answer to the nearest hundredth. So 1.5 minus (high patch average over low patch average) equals 0.53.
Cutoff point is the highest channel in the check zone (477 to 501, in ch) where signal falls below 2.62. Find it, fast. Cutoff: 499 ch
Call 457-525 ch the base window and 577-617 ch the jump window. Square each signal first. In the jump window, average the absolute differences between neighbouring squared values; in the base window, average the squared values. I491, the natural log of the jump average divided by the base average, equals -2.43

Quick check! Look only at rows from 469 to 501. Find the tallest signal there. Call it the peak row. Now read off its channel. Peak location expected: 471 ch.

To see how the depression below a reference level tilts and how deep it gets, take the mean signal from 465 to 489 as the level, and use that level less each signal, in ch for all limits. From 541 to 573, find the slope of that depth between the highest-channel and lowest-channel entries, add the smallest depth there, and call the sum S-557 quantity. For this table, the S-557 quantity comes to -0.39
